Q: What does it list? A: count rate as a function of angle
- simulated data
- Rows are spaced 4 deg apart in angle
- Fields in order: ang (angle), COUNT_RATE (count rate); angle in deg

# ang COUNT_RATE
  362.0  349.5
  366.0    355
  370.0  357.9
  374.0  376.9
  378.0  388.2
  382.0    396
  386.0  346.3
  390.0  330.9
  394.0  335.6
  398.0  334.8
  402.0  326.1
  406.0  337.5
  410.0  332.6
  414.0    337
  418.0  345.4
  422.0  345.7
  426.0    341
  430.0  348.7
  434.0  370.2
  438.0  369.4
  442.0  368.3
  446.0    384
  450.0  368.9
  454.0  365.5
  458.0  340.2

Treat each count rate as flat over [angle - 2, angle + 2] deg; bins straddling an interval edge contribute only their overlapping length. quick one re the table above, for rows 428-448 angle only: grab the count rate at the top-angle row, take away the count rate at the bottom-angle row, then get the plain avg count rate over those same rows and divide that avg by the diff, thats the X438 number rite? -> 10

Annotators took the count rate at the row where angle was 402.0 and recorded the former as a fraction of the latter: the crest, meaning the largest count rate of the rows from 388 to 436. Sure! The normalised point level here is 0.881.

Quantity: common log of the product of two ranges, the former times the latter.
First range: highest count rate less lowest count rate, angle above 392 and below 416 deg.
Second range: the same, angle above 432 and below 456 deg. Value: 2.32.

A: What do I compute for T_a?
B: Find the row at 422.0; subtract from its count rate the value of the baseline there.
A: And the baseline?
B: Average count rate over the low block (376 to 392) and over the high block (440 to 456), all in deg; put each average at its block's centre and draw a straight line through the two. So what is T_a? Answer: -23.4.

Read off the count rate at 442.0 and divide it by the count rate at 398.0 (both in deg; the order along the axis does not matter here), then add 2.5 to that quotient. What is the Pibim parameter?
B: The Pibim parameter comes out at 3.60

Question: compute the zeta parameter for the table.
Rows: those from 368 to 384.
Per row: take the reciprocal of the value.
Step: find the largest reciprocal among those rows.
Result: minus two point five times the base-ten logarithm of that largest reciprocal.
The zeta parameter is 6.38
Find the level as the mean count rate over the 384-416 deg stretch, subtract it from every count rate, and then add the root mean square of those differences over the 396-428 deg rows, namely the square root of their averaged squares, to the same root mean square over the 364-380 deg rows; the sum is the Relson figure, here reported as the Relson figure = 44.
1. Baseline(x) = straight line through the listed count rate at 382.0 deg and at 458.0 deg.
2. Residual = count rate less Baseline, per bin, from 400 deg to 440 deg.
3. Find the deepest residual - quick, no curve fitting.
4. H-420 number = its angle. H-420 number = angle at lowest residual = 402.0 deg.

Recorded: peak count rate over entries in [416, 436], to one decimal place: 370.2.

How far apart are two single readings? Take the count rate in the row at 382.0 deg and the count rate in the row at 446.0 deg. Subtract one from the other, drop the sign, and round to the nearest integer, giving 12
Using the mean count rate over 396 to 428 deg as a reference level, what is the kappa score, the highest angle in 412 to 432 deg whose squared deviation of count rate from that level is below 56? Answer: 426.0 deg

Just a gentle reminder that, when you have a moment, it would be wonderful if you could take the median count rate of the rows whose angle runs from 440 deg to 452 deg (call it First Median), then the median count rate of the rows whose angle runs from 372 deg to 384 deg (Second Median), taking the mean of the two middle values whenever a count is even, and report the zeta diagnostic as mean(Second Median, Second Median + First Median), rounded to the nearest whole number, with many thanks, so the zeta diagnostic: 573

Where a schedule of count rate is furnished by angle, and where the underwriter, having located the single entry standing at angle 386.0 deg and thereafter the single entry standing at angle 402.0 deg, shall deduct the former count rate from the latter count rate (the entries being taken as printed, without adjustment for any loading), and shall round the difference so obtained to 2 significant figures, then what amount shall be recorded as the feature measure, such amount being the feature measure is -20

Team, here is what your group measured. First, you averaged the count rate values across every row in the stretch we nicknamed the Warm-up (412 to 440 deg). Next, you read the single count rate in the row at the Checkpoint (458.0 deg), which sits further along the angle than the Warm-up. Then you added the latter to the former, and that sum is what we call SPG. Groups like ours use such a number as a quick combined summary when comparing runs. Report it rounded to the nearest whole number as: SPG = 691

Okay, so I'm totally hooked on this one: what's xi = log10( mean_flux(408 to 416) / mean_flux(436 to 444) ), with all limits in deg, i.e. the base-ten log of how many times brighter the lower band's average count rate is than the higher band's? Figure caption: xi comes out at -0.042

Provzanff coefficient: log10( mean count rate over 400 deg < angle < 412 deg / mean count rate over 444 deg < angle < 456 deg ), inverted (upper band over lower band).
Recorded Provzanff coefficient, 0.050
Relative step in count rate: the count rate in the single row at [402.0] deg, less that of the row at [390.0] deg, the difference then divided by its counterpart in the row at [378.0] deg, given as -0.01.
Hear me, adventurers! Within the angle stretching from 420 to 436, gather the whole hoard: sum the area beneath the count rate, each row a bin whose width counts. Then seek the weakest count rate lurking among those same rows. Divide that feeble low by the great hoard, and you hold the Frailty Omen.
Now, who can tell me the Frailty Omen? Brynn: 0.0607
